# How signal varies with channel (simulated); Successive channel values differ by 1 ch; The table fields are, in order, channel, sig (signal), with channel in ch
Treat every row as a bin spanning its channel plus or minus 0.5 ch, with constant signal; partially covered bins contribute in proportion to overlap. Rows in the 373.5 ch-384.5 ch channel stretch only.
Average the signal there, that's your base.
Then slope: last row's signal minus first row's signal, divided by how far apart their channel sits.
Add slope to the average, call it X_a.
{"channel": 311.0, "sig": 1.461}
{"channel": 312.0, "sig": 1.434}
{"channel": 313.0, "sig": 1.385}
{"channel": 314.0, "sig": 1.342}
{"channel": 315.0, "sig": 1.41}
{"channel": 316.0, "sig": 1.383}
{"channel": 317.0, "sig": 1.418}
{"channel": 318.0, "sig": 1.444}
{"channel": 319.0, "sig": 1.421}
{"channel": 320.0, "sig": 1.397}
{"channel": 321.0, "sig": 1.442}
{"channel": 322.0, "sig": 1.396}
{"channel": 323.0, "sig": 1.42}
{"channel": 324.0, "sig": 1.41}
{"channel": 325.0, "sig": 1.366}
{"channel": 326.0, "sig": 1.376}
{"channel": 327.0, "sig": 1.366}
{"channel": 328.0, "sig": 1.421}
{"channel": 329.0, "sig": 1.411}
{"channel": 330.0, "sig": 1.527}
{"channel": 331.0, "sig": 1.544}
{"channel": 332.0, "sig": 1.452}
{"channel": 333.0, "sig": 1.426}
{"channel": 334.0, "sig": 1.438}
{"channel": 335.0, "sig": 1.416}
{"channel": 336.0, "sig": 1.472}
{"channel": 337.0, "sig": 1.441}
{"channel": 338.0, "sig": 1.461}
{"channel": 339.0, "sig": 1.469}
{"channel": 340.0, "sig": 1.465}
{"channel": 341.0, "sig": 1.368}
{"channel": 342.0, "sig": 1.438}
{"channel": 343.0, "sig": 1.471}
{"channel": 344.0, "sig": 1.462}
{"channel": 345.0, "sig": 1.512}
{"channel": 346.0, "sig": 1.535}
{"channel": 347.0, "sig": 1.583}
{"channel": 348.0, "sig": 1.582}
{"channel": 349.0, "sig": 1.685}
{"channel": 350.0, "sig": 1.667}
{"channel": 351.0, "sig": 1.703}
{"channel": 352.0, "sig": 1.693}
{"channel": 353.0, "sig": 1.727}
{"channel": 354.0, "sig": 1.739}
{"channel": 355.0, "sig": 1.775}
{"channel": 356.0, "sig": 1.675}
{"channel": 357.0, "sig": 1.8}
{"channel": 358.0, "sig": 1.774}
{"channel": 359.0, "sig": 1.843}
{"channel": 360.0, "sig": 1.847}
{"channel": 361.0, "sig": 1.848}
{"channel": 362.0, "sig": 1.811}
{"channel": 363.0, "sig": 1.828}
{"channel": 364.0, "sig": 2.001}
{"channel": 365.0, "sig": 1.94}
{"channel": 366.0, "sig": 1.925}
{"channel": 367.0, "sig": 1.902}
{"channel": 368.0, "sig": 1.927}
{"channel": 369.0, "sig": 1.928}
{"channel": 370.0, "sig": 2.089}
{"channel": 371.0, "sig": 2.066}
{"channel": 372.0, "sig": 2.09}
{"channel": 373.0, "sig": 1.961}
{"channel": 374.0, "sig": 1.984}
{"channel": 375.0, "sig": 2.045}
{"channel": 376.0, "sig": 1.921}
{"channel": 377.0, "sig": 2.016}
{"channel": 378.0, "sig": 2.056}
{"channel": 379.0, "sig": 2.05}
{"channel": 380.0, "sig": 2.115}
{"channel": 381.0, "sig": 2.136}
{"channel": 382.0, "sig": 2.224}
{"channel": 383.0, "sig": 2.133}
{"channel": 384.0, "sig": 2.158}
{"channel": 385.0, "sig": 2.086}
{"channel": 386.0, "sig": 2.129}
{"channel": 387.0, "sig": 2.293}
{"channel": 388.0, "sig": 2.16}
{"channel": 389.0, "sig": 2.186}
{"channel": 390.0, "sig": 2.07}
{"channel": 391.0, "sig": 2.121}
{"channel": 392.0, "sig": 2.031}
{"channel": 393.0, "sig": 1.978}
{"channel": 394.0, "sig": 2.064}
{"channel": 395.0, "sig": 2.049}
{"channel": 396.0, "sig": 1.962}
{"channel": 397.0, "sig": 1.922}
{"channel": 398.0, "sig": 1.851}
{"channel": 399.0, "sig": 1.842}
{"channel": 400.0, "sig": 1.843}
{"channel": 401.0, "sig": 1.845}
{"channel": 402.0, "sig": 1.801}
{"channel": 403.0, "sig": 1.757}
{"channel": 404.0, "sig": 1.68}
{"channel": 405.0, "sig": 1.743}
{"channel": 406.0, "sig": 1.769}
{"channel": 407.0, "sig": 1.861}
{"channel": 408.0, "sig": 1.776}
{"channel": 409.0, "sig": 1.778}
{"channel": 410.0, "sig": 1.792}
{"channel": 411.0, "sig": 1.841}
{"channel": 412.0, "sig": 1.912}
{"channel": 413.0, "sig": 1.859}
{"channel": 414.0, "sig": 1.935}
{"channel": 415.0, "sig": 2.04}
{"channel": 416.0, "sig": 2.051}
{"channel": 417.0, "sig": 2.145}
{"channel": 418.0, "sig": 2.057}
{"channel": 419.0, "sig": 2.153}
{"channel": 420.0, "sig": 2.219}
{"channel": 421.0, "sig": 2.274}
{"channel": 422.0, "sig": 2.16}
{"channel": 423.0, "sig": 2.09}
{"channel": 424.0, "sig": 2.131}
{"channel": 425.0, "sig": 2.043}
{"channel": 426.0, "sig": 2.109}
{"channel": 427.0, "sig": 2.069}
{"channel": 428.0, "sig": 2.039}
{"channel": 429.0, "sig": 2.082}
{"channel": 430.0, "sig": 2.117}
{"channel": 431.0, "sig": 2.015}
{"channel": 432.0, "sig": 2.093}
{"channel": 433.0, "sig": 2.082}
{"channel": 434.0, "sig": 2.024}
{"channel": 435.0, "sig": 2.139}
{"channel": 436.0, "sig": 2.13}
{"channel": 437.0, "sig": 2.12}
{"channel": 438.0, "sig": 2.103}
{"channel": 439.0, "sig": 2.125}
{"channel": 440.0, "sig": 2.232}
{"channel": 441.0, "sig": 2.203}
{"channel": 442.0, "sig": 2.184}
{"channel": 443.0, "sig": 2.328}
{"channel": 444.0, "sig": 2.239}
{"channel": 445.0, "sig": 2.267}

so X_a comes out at 2.09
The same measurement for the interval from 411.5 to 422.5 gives 2.10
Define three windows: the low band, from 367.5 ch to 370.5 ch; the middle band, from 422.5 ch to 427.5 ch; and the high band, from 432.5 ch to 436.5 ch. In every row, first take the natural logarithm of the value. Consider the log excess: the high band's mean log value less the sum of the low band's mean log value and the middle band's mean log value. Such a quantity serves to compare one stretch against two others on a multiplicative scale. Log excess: -0.68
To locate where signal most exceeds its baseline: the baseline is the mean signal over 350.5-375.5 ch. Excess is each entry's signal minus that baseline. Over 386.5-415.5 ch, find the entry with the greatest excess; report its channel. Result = 387.0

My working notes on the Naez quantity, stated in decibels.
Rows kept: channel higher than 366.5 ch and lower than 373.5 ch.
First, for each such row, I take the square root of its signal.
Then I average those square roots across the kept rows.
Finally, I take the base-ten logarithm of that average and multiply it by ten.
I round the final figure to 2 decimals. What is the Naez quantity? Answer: 1.50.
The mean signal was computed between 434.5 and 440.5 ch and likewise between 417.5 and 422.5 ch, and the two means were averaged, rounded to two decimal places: 2.16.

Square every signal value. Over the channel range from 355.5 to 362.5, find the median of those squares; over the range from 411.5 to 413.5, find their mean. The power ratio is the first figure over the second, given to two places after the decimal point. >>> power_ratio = 0.92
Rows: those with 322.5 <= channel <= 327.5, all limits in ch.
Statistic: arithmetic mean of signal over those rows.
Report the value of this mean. 1.39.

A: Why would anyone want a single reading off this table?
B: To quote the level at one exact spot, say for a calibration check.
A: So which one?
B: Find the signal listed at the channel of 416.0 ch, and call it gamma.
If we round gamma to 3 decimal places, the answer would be 2.051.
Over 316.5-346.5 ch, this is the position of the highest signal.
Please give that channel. 331.0 ch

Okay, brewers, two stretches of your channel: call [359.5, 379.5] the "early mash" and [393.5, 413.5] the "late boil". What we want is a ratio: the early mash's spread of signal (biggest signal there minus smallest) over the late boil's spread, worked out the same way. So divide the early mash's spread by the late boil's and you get 0.7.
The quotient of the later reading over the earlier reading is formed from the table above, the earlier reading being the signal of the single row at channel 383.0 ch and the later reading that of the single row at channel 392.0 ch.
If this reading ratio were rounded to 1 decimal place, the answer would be 1.0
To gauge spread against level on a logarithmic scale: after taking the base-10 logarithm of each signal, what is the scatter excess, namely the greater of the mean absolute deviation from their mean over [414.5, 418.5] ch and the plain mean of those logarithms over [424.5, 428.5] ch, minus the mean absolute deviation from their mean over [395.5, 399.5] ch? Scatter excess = 0.304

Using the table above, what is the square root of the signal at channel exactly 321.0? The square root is 1.20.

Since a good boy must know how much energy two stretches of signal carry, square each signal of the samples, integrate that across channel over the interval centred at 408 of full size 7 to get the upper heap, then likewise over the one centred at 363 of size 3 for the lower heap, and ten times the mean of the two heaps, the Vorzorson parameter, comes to 166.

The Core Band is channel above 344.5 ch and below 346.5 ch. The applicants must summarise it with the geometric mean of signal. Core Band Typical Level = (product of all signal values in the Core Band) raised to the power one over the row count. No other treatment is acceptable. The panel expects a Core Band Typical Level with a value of 1.52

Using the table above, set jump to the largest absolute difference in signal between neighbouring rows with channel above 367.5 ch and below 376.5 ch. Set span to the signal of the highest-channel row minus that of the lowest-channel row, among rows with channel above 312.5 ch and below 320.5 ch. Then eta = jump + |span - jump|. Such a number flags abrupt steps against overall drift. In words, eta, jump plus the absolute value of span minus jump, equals 0.31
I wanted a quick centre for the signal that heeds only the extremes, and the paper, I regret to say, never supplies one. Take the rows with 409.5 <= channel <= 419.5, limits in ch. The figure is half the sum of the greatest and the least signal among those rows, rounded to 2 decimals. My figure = 1.97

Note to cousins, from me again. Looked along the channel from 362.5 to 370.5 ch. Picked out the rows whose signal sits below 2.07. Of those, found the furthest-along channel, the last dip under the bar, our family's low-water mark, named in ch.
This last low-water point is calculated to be 369.0 ch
